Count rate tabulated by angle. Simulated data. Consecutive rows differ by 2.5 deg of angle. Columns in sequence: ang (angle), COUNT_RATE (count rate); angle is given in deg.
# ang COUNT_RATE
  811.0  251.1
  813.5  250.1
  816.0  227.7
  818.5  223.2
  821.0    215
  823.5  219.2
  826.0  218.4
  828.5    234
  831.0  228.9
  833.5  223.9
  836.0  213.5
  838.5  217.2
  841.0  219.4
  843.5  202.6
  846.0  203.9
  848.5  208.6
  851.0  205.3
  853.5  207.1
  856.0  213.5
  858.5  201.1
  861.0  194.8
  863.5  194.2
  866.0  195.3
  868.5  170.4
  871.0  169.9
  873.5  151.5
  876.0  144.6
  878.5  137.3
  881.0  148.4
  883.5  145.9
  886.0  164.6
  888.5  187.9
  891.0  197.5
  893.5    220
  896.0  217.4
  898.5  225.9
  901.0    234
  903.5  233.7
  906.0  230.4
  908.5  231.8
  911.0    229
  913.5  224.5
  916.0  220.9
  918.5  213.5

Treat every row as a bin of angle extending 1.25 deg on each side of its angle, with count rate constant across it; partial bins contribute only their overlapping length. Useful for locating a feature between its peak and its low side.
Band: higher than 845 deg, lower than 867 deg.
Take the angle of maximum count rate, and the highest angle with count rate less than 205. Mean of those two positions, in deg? 861.0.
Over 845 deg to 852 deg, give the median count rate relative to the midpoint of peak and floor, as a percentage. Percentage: 100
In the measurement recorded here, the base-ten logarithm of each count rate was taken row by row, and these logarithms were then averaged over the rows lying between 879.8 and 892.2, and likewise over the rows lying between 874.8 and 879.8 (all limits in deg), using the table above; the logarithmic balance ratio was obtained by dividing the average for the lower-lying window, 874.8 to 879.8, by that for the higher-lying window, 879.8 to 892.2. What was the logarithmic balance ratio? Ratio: 0.97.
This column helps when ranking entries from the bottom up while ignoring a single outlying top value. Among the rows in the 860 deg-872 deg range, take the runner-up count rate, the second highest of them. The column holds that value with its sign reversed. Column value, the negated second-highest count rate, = -195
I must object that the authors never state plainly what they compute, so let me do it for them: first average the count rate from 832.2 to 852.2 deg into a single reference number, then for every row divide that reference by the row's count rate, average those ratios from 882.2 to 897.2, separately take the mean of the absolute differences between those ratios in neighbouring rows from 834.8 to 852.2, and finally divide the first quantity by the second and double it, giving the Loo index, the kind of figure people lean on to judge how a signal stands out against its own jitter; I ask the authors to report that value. 90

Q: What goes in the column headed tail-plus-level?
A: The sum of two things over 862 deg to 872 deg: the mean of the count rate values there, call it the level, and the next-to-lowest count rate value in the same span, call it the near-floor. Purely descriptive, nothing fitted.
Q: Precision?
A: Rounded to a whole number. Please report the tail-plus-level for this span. 353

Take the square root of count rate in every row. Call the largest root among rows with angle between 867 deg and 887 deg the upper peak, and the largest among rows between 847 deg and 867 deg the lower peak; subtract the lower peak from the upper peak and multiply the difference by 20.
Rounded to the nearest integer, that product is -31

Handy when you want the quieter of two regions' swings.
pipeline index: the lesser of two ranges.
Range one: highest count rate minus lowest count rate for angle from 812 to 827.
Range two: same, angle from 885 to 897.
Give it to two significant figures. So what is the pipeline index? 35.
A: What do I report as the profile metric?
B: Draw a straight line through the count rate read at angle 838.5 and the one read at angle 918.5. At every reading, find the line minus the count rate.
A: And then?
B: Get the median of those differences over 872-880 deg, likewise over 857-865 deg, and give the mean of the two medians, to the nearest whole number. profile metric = 46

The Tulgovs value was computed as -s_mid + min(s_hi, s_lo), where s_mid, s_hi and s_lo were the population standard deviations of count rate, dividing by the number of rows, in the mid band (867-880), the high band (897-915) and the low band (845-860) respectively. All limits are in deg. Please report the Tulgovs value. -10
